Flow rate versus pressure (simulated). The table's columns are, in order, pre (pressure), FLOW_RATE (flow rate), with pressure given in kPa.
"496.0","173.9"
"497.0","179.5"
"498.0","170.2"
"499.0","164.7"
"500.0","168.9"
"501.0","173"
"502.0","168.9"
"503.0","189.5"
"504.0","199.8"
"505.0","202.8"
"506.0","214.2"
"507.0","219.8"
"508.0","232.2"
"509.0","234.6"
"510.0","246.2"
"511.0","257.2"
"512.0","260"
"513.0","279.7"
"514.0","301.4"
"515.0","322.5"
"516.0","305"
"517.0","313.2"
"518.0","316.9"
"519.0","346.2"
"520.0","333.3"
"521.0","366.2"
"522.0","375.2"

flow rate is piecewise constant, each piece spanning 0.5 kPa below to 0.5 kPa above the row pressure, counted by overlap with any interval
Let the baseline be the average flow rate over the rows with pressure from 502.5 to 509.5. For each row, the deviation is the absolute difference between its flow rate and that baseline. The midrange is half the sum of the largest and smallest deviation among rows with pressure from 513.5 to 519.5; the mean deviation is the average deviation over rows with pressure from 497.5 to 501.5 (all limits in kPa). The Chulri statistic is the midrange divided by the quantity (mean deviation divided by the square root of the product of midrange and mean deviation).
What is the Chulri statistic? 175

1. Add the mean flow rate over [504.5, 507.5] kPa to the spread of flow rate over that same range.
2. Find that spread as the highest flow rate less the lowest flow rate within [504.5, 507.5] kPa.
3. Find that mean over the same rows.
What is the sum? 229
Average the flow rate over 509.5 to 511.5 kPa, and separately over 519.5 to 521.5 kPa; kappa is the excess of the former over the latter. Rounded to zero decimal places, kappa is -98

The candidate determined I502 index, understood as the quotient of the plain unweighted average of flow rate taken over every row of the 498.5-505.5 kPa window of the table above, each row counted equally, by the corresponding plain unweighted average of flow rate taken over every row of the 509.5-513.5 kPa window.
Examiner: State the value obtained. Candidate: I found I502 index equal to 0.69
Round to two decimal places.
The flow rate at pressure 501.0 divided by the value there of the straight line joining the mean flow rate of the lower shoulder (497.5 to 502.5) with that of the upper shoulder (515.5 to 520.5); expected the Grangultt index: 0.97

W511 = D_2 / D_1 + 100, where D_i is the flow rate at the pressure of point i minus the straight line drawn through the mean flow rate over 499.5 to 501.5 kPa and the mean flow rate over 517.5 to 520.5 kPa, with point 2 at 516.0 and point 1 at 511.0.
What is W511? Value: 100.2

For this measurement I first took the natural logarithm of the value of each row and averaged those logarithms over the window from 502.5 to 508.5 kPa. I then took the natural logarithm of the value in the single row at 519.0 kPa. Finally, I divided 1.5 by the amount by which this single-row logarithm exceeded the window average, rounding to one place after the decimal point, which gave 3.0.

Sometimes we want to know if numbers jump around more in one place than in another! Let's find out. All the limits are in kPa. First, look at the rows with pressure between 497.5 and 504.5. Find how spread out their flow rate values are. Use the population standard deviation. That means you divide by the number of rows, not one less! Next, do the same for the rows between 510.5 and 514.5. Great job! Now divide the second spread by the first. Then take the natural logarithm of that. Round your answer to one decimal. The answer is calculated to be 0.4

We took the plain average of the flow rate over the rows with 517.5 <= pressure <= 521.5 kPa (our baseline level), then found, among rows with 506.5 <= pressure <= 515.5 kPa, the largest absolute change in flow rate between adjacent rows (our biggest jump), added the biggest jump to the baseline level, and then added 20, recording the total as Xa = 382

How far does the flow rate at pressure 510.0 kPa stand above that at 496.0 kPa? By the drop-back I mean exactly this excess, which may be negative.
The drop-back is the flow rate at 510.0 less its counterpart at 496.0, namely 72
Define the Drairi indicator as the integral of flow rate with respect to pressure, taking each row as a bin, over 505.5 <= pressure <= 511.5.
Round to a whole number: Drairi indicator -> 1404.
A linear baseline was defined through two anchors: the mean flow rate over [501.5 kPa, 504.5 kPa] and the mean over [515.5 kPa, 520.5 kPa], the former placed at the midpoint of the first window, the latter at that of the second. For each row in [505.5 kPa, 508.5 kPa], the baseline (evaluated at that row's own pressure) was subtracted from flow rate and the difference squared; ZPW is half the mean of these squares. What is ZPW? 1.4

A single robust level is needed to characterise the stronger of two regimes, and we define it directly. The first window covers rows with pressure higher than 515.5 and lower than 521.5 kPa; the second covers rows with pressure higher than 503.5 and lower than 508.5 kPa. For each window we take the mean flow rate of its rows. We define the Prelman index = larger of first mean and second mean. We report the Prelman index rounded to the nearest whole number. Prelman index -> 330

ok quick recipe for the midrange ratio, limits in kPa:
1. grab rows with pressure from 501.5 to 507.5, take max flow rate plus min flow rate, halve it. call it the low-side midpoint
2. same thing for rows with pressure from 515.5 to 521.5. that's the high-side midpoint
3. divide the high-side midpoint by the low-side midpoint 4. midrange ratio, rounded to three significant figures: 1.73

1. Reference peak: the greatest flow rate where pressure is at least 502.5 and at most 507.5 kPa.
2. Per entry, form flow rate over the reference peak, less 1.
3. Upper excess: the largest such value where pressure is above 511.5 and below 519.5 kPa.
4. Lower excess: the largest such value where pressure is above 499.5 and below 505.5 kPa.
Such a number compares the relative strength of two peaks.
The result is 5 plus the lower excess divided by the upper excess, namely 4.87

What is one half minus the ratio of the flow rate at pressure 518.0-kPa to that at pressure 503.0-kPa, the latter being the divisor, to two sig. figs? -1.2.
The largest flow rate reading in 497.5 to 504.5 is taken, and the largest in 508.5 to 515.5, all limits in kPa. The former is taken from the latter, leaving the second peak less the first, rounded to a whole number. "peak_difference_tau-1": 123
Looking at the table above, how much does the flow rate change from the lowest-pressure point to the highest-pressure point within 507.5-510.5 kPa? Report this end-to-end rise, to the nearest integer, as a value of 14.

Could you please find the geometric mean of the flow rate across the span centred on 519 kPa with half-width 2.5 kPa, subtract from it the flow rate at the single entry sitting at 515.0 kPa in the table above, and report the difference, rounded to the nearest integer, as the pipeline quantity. 12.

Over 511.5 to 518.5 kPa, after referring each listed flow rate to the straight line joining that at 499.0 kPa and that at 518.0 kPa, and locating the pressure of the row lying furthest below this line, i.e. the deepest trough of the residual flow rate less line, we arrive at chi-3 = 512.0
